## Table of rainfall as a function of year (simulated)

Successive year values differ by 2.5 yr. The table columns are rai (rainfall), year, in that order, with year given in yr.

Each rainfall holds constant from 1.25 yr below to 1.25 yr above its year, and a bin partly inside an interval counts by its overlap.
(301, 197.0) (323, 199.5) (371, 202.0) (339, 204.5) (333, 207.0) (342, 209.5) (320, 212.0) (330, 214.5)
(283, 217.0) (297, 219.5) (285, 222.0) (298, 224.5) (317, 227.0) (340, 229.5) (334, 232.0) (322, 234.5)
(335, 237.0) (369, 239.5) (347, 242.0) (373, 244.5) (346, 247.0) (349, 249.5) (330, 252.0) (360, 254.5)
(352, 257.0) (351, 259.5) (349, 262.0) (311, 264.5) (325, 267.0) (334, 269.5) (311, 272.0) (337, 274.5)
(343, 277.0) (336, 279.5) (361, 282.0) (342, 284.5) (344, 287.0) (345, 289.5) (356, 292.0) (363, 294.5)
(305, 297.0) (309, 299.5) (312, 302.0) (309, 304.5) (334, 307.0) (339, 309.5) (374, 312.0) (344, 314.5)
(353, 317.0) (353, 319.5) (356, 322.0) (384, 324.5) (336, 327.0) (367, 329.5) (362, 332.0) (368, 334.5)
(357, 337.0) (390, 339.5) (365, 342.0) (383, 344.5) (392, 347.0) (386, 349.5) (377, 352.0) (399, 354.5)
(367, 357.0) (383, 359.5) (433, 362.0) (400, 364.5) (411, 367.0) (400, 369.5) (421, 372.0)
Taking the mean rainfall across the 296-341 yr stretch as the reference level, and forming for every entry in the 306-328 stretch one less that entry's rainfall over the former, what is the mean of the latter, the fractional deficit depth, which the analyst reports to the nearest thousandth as -0.015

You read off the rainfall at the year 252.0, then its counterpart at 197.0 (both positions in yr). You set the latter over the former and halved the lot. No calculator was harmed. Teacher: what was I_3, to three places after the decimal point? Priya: 0.456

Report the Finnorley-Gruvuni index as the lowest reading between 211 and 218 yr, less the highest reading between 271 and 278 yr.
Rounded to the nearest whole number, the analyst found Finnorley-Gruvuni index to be -60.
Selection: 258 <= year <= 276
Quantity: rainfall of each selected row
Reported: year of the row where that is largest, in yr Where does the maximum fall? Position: 259.5 yr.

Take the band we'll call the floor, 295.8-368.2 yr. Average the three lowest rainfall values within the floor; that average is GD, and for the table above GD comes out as 308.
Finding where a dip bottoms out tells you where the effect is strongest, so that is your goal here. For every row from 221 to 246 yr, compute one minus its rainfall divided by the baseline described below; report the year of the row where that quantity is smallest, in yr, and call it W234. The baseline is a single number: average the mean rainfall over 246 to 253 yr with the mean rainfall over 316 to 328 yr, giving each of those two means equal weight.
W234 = 244.5 yr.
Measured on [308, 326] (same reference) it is 324.5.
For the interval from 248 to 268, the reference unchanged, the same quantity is 254.5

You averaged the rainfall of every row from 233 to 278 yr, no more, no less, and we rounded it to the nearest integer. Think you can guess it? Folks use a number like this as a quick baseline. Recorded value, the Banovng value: 341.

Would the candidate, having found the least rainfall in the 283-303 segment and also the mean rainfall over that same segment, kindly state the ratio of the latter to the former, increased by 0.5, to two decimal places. 1.60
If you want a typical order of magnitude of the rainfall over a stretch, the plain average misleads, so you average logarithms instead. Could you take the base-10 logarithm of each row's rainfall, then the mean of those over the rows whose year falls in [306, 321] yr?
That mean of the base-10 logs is 2.54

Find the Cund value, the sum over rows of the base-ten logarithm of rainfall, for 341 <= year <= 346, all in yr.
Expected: 5.15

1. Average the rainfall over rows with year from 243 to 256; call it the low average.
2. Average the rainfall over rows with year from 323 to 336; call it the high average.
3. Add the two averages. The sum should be 715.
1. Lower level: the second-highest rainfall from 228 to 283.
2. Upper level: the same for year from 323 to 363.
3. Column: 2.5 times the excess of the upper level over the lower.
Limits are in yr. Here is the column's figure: 75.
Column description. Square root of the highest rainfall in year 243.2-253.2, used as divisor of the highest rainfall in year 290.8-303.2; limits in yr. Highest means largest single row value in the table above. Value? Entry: 18.8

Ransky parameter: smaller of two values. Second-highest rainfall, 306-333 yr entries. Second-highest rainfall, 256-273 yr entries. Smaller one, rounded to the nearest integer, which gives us 351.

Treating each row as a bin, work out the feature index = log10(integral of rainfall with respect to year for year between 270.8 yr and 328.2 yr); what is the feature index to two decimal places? 4.29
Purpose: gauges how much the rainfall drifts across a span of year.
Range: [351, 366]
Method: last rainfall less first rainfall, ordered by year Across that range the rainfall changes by 23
